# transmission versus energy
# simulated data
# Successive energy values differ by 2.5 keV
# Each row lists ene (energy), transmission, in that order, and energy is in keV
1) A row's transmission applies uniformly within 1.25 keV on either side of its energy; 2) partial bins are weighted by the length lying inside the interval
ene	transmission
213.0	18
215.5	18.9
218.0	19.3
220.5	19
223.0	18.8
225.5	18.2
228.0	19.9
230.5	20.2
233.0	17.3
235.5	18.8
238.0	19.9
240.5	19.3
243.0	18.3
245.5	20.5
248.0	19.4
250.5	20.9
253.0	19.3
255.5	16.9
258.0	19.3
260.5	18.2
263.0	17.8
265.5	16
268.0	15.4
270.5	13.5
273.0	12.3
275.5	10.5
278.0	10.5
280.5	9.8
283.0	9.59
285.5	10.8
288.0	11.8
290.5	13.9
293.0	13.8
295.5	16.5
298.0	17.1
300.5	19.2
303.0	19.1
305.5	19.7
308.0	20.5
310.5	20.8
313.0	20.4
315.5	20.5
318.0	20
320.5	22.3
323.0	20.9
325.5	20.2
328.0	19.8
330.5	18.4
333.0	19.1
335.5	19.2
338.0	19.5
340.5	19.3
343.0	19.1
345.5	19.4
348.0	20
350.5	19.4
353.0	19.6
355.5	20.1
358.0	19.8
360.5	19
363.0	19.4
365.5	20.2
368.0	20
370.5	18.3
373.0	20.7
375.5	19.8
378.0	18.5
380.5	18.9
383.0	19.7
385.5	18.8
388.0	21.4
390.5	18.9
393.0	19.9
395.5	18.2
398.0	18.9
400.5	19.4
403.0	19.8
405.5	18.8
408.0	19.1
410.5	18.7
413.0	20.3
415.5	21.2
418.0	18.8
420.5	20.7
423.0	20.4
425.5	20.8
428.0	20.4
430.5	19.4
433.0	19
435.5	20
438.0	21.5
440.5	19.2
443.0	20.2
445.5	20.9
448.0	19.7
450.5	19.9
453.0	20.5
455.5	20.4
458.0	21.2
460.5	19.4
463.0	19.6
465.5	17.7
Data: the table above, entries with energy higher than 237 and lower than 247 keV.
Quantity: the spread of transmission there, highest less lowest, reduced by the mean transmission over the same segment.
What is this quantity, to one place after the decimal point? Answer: -17.3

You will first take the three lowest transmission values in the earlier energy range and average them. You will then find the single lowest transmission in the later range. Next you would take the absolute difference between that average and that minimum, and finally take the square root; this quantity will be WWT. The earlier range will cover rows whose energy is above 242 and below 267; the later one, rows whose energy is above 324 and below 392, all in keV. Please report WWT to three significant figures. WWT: 1.18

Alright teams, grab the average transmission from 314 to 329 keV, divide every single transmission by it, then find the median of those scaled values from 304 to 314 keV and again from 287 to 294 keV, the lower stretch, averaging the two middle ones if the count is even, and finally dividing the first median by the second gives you 1.5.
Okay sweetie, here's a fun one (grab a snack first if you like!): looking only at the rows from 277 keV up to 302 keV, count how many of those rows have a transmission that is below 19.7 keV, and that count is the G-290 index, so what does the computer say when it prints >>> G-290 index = 10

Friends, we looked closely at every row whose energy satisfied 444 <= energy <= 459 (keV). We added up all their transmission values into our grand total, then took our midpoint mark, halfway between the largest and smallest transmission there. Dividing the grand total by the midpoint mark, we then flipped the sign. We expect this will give -6.00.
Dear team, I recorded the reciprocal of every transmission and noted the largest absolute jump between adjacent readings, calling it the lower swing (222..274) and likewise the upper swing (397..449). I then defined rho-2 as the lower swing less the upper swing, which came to 0.0031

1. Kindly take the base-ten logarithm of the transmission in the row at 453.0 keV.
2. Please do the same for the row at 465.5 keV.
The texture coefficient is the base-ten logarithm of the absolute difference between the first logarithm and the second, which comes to -1.20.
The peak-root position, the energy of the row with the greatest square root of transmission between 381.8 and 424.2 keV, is 388.0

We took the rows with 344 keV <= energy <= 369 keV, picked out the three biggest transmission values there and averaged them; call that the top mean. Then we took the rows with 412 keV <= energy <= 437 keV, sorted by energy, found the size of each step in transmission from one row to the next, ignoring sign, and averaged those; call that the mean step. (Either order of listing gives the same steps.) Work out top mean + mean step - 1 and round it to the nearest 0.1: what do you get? 20.1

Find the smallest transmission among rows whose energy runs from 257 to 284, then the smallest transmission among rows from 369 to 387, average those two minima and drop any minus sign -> 13.9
